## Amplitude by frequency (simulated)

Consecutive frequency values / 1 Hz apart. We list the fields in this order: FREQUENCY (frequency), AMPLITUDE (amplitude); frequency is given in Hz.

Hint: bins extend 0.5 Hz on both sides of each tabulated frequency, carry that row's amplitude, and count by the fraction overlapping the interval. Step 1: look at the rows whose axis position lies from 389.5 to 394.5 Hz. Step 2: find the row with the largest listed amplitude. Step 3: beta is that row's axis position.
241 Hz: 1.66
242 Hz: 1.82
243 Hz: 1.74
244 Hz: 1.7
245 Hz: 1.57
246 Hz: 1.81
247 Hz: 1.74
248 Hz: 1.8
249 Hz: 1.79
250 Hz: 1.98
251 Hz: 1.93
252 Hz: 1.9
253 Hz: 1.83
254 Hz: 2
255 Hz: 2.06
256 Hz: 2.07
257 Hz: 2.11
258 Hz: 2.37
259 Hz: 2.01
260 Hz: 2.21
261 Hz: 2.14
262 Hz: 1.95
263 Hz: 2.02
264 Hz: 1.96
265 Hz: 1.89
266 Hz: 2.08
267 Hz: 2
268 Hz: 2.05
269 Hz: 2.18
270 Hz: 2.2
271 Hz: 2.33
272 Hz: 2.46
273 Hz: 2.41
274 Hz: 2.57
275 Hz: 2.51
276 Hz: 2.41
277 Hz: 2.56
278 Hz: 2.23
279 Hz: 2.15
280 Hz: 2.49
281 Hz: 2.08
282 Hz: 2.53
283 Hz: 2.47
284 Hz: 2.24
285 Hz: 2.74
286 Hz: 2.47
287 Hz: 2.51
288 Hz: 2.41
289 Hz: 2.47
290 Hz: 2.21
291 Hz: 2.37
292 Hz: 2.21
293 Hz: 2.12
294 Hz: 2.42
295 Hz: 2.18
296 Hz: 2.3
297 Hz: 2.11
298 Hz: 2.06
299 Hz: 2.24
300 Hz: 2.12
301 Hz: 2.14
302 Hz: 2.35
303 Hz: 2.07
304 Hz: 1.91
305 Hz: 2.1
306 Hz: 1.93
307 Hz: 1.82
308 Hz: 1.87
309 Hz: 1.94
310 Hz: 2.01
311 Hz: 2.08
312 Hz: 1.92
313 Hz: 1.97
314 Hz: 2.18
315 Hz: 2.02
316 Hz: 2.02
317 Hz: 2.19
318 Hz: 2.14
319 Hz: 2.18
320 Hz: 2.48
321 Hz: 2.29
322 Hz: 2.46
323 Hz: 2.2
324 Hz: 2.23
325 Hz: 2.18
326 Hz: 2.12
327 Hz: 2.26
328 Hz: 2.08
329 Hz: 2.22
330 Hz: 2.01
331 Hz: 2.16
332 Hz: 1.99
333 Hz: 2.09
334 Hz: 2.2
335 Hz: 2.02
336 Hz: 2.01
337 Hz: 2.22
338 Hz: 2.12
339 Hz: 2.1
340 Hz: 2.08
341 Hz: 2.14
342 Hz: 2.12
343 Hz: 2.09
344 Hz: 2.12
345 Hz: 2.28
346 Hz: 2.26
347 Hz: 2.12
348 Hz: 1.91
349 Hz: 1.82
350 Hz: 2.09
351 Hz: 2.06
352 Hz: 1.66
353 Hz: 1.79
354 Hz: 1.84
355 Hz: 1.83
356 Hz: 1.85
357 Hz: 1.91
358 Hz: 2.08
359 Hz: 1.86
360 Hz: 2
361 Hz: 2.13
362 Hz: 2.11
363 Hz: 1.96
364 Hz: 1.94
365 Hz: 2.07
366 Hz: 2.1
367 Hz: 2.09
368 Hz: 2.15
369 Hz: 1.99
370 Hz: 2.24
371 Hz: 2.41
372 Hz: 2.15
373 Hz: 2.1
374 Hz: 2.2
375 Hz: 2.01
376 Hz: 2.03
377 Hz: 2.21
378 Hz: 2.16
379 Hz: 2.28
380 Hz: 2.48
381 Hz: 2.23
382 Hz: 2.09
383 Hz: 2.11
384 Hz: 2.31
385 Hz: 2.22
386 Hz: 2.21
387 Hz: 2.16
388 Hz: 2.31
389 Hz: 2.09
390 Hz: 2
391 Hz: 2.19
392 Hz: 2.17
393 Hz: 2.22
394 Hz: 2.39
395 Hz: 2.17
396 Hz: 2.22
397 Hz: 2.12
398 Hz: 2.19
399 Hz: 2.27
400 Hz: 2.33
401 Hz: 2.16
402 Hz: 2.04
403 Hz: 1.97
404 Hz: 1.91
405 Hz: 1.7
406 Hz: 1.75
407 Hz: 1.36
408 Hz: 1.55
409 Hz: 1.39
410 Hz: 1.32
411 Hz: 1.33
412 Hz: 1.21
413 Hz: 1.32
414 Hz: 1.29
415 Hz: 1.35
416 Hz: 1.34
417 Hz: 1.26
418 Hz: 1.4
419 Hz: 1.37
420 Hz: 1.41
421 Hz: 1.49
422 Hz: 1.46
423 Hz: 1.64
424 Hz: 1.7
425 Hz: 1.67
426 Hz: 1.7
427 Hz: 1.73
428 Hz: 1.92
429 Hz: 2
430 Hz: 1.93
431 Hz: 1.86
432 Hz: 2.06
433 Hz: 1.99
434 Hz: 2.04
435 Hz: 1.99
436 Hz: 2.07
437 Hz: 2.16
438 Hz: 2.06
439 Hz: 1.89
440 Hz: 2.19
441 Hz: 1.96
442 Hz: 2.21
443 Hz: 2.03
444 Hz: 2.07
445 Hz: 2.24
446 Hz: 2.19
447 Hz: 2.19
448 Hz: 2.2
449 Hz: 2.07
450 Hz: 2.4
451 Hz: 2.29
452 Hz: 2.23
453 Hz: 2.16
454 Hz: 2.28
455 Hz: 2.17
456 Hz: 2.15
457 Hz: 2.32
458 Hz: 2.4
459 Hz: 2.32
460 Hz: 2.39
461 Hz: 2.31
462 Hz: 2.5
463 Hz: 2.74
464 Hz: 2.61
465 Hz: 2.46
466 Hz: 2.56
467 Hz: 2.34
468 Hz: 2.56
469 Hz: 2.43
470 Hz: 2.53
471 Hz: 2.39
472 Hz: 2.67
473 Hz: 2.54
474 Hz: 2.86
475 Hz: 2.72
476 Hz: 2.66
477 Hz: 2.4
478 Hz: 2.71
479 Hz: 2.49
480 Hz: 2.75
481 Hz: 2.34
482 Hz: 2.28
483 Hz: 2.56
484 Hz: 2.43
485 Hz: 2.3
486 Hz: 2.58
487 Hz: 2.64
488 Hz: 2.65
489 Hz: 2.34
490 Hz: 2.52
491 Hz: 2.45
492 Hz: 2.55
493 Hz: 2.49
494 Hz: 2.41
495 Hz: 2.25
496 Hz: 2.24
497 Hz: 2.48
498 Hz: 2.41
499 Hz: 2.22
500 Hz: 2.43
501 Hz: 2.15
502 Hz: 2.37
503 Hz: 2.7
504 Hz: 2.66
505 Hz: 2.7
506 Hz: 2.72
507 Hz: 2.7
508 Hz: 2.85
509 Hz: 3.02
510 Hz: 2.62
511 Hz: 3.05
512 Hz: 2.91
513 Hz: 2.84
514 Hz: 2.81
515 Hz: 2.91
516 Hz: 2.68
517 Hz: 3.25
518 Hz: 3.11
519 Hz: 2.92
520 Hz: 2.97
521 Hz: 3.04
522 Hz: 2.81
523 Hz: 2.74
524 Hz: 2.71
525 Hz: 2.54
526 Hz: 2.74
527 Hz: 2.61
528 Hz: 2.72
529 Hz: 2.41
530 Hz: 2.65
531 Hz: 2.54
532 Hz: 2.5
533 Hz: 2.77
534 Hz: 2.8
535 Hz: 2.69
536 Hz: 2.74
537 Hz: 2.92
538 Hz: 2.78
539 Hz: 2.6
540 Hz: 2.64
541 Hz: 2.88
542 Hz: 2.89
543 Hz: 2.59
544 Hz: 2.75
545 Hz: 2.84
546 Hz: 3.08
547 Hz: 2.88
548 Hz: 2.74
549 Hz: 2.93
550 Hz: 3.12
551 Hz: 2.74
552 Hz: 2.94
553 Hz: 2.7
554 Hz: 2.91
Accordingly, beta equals 394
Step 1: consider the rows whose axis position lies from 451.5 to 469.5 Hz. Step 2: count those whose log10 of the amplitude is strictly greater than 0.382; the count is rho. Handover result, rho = 7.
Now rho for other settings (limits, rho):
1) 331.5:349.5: 0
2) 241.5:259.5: 0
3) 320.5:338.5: 1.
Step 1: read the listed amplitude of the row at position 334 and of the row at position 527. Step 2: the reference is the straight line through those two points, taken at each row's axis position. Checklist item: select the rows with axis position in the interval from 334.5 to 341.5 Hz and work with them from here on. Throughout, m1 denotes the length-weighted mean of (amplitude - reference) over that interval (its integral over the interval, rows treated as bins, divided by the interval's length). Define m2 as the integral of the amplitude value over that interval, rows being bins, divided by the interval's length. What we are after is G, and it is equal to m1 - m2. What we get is -2.21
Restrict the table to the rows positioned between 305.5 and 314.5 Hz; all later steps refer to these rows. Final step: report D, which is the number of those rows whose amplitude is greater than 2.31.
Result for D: 0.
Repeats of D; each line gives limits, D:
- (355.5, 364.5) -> 0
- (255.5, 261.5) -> 1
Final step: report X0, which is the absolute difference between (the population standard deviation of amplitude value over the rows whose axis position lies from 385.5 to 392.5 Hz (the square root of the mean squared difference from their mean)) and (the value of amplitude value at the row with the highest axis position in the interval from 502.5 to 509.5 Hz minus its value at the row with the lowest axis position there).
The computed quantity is 0.23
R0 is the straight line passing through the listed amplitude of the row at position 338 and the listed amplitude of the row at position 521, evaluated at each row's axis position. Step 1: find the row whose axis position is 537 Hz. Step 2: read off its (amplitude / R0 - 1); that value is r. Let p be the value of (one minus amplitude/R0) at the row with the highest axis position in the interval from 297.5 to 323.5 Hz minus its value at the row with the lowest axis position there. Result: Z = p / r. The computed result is 0.0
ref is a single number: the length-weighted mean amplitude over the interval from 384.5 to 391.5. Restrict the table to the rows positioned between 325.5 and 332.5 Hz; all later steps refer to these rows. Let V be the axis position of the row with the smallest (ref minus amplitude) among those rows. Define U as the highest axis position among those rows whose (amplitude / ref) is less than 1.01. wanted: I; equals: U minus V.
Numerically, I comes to 5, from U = 332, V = 327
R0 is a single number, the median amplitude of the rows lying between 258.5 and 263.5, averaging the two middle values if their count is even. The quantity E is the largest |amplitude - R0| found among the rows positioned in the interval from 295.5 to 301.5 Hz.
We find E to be 0.3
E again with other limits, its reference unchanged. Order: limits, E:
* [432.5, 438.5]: 0.1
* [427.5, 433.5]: 0.2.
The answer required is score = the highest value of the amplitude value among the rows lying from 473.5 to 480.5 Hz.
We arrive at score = 2.86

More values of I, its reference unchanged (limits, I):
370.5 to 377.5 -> 5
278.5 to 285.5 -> -4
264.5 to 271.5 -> -2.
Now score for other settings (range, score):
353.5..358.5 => 2.08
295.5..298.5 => 2.3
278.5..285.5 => 2.74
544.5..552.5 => 3.12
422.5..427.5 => 1.73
